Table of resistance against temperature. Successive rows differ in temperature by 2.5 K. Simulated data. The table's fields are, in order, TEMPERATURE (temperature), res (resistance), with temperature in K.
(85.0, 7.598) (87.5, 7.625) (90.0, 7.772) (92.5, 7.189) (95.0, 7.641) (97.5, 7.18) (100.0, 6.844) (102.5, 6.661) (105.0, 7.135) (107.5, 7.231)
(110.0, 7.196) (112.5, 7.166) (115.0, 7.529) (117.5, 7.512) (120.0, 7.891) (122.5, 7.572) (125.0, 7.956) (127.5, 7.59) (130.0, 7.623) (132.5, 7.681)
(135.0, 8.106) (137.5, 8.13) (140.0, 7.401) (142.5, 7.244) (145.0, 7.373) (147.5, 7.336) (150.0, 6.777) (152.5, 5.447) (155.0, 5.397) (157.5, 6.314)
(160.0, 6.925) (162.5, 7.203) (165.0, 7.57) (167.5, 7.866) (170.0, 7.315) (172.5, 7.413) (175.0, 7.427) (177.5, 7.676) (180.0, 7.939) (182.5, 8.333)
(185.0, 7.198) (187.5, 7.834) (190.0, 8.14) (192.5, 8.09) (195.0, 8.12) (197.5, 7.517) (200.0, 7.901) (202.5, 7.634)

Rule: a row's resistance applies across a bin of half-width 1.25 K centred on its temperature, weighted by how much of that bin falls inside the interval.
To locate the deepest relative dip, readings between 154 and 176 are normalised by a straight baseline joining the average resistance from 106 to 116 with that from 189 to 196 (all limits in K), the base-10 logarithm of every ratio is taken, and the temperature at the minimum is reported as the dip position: 155.0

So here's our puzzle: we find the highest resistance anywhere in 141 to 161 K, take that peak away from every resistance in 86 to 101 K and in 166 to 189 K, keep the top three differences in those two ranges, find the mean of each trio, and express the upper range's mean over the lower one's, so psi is 2.20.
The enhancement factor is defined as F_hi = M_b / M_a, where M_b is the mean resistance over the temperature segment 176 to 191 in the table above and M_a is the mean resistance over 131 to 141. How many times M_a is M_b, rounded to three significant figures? 1.00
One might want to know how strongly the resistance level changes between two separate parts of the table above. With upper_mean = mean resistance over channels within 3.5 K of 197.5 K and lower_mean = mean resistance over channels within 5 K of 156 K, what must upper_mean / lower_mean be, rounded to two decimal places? 1.30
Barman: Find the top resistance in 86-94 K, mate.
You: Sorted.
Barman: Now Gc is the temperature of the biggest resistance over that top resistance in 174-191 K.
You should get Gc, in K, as 182.5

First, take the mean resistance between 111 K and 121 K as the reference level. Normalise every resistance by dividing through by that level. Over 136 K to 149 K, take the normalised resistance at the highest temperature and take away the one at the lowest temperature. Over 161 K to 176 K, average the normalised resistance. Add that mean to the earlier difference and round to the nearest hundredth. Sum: 0.89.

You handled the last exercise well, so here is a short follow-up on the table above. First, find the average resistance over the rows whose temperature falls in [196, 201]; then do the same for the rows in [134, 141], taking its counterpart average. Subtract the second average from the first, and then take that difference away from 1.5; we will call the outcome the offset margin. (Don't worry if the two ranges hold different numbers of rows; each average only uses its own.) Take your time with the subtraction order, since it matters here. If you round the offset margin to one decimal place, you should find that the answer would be 1.7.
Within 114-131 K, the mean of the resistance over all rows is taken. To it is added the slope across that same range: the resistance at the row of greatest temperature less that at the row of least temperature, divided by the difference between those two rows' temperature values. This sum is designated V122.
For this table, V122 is 7.7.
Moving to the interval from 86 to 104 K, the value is 7.2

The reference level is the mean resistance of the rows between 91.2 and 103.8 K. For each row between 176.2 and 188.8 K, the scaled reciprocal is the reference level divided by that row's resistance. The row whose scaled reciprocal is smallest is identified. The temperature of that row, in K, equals 182.5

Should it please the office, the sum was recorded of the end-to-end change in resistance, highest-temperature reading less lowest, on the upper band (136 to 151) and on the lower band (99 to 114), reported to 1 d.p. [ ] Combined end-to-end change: -1.0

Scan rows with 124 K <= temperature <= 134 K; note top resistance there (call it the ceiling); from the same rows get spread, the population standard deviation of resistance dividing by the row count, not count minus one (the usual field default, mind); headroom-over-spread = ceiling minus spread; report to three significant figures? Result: 7.81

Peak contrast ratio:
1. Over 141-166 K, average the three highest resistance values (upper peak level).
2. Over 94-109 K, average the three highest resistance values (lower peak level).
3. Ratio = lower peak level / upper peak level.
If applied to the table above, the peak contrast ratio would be 0.99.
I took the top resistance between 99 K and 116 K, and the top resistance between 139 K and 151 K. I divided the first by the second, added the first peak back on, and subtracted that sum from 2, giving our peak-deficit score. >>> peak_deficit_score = -6.55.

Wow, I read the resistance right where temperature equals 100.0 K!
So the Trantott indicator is 6.844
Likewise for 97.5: 7.18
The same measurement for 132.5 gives 7.681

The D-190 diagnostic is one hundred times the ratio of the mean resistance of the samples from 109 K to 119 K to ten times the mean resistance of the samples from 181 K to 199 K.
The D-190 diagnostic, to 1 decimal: 9.3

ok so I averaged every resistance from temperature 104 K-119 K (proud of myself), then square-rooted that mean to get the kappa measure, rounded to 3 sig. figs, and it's 2.70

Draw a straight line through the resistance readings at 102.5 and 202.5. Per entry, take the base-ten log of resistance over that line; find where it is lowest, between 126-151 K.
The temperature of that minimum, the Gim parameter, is 150.0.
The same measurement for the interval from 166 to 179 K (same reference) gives 170.0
